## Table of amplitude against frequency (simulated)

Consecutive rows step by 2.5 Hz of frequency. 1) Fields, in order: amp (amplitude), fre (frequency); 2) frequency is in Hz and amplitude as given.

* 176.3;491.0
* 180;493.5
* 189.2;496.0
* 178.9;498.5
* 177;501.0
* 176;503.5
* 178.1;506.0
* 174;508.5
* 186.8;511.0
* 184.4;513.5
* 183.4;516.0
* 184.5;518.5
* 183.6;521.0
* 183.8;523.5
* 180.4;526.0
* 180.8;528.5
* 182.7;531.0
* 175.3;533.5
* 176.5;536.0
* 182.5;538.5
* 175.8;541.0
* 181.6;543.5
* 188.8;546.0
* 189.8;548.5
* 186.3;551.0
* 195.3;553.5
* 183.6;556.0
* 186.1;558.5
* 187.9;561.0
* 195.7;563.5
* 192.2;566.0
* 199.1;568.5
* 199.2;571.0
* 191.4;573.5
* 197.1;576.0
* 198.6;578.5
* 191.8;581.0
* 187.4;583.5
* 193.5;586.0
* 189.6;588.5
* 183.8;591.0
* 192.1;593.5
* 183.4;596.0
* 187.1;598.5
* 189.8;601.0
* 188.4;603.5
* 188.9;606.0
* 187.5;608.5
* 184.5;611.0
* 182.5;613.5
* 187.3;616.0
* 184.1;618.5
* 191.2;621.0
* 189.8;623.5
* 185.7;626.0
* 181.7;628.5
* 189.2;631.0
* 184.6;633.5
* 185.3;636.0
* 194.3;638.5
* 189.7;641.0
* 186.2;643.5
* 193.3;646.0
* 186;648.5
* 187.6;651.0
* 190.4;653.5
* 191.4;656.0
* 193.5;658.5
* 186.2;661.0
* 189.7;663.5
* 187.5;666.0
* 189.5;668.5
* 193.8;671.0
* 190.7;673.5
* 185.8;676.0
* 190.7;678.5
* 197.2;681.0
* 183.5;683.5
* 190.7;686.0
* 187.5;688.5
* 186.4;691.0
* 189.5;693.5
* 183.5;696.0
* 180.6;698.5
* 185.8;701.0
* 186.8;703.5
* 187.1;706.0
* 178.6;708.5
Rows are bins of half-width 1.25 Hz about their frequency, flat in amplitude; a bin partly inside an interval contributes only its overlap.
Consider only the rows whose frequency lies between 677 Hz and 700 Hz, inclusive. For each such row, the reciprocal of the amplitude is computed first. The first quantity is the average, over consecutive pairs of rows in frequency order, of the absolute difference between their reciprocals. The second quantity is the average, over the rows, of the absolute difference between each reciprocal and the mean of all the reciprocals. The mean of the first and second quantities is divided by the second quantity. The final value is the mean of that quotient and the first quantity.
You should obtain 0.606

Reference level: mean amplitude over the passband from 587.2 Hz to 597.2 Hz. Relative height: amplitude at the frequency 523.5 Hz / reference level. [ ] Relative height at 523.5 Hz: 0.98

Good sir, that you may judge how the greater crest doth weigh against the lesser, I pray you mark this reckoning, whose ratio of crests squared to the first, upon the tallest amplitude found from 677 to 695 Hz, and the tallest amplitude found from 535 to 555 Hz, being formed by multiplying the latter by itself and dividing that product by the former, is 193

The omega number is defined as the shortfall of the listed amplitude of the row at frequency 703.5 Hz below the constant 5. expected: -182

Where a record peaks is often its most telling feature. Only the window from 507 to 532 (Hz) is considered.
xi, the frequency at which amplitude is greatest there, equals 511.0 Hz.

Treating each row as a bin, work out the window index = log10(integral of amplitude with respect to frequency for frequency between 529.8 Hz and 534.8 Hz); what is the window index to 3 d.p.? 2.952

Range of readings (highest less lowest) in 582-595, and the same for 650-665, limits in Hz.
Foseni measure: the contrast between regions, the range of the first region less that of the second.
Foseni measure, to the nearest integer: 2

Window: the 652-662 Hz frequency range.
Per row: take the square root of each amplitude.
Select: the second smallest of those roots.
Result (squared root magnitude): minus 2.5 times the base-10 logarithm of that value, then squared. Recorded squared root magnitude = 8.12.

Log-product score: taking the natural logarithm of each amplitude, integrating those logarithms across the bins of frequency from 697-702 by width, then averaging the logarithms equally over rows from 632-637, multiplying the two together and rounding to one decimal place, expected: 136.0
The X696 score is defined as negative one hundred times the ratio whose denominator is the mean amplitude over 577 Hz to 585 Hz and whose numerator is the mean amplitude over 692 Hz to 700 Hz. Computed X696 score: -96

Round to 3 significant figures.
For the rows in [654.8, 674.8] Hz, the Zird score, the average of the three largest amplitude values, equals 193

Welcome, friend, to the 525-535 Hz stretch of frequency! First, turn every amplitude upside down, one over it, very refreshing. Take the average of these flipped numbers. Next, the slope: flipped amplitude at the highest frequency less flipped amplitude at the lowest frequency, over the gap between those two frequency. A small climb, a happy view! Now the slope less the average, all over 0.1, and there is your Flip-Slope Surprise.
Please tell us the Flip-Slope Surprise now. -0.0554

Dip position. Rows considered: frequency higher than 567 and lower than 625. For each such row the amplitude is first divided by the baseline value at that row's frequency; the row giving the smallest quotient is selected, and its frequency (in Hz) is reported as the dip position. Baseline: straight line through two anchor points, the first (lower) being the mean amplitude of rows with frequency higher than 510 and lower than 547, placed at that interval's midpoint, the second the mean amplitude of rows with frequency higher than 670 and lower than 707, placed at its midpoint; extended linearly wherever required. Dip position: 613.5 Hz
